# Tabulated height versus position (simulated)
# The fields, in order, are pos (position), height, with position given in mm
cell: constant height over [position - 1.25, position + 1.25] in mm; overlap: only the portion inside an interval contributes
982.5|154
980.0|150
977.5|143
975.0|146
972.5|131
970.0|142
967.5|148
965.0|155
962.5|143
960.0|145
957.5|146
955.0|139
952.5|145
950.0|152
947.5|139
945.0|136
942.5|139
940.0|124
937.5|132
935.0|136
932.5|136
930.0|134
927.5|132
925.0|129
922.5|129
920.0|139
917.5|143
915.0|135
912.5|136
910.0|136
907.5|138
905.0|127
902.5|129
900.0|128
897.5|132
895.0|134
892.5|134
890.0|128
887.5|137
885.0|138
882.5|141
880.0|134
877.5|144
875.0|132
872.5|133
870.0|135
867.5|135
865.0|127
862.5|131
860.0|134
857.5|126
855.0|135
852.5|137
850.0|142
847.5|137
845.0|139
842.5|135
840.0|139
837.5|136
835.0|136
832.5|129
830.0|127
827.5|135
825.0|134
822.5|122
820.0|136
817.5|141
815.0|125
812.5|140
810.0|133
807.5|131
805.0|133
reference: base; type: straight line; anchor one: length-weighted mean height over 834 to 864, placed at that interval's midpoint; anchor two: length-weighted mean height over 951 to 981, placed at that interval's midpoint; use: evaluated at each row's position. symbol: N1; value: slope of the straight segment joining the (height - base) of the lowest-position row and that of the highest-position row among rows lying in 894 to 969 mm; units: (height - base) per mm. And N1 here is 0.12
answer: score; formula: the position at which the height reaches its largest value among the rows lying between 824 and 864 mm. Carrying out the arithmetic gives 850.0 mm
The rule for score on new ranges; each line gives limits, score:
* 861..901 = 877.5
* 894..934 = 917.5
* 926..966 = 965.0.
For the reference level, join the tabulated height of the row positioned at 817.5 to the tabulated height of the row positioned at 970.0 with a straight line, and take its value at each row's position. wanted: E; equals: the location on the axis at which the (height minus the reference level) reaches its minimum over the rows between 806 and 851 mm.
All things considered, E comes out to 822.5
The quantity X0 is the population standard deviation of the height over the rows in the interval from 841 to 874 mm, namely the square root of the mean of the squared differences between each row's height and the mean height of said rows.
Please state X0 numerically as 4.23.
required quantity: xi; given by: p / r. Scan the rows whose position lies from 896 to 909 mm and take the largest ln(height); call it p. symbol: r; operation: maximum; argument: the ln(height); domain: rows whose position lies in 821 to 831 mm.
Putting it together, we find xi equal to 1.00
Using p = 4.93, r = 4.905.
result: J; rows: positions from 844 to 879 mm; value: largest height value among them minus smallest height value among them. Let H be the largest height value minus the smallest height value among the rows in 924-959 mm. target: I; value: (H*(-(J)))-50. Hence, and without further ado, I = -554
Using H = 28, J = 18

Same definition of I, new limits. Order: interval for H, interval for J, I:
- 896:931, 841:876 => -306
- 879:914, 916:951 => -442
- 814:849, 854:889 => -392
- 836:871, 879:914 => -274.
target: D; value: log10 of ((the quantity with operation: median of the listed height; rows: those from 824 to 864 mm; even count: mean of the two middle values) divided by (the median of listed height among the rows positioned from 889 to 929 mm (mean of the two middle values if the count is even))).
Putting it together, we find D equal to 0.006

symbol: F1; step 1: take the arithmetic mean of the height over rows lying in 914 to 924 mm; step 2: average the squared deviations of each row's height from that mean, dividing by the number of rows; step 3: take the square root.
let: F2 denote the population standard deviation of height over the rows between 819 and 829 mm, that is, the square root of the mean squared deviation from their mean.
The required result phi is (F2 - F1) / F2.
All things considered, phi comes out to 0.09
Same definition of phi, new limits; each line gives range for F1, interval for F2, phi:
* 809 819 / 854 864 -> -0.83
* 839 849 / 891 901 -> 0.32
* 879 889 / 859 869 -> 0.20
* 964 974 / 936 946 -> -0.56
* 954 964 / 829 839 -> 0.34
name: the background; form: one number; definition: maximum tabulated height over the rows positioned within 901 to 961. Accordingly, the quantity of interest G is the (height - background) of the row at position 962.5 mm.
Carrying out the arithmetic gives -9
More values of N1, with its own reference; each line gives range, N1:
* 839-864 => -0.43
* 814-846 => 0.39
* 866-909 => 0.00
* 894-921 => 0.12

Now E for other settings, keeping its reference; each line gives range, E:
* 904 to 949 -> 940.0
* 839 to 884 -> 857.5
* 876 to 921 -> 905.0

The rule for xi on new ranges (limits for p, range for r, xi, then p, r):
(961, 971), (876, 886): 1.01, 5.04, 4.970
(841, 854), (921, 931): 1.01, 4.96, 4.898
